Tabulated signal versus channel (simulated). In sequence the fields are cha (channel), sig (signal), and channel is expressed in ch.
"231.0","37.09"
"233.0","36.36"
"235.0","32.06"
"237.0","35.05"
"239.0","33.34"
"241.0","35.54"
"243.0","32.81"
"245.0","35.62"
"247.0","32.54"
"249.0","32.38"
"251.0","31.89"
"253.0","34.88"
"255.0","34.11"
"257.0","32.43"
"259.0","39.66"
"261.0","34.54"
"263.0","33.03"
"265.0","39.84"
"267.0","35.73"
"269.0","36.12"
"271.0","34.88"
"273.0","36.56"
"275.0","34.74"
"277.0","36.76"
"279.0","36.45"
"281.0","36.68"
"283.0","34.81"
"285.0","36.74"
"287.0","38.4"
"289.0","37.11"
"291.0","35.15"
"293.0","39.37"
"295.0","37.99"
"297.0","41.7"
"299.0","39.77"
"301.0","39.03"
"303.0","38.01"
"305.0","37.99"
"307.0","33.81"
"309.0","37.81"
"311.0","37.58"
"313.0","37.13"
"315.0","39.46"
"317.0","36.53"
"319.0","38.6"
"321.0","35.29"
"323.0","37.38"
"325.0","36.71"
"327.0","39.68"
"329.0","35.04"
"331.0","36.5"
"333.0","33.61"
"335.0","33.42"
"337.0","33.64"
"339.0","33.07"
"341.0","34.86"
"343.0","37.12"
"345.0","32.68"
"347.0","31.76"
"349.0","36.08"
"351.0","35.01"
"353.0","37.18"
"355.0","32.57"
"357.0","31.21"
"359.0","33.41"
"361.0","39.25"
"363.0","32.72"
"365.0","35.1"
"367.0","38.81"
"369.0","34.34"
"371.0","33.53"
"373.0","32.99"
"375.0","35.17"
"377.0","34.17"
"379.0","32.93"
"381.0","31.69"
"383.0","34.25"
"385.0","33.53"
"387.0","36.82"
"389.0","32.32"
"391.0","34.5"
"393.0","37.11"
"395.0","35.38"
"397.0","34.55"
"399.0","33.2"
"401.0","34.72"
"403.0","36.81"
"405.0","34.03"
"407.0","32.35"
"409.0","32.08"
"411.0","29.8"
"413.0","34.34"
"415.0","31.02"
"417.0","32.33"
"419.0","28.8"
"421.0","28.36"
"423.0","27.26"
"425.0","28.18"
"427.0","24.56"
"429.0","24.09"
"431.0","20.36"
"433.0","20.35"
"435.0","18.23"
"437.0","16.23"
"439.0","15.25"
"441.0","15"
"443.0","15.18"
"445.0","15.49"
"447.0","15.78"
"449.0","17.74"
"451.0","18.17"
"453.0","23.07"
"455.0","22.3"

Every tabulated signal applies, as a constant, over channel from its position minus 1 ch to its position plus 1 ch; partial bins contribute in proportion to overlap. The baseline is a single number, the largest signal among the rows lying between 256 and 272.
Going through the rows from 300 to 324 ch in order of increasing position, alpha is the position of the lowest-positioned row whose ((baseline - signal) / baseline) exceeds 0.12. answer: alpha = 307.0 ch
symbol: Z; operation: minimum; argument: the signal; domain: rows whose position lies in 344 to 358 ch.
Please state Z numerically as 31.21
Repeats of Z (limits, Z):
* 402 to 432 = 20.36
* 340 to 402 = 31.21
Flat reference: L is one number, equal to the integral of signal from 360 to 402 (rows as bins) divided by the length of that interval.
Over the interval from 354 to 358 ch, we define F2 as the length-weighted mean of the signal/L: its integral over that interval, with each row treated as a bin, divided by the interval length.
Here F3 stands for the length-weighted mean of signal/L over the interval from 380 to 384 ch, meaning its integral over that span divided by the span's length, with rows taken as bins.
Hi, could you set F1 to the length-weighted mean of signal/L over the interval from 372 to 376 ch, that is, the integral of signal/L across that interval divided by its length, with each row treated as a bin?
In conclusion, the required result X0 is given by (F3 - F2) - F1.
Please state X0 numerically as -0.95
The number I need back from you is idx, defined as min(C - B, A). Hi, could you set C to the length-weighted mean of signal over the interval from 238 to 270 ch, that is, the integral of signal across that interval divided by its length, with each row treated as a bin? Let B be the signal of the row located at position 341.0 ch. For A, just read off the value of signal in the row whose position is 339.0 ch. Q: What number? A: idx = 0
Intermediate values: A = 33.07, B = 34.86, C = 34.7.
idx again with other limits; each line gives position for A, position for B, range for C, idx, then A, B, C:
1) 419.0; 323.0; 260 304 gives 0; 28.8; 37.38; 37.0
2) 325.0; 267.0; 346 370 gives -1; 36.71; 35.73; 34.8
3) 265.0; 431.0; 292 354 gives 16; 39.84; 20.36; 36.6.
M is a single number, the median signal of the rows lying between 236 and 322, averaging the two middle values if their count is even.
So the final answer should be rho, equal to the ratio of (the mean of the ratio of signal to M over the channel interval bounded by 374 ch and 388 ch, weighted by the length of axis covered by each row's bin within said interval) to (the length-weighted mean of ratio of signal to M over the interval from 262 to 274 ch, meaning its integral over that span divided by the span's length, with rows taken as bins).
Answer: 0.95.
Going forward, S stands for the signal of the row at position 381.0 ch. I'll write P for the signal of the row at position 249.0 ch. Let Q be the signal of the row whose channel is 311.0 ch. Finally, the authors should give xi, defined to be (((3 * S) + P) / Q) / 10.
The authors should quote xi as 0.339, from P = 32.38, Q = 37.58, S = 31.69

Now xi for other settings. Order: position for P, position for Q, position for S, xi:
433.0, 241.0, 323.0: 0.373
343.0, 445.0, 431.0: 0.634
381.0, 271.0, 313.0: 0.410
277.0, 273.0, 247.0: 0.368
